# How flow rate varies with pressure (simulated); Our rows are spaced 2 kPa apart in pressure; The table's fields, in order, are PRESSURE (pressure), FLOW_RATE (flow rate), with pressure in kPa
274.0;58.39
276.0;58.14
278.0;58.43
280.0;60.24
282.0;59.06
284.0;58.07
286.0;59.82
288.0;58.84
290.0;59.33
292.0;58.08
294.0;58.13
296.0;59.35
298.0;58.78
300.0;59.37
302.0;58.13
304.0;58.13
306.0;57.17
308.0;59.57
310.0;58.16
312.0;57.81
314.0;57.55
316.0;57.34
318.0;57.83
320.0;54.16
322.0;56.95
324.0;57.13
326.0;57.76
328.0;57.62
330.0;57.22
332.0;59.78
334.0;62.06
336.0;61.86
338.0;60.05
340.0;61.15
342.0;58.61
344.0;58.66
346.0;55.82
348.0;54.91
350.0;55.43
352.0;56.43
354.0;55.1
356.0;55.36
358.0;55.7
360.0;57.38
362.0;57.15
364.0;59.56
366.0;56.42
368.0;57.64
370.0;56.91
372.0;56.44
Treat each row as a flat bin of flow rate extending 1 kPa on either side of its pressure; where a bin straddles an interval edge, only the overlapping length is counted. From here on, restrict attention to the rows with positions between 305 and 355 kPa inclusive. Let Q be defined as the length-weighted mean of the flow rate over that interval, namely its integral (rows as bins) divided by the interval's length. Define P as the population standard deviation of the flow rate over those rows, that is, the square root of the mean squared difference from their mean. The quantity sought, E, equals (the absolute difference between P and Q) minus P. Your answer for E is 53.8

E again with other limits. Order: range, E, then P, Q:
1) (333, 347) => 55.6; 2.1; 59.7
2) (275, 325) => 55.8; 1.2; 58.2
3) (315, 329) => 54.6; 1.2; 57.0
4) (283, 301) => 57.6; 0.6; 58.9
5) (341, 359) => 53.5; 1.4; 56.2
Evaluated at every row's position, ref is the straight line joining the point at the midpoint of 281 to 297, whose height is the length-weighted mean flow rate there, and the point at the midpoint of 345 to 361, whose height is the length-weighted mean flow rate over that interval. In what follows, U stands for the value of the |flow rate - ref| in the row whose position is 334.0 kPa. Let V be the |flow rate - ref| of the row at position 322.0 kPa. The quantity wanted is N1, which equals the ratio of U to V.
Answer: 18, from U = 5.4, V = 0.30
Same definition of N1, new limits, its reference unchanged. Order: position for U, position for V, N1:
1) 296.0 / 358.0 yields 5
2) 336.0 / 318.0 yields 14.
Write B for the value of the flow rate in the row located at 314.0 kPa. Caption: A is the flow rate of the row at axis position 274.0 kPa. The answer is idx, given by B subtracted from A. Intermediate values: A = 58.39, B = 57.55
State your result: 0.8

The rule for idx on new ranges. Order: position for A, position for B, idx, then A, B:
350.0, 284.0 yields -2.6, 55.43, 58.07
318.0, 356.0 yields 2.5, 57.83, 55.36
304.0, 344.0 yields -0.5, 58.13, 58.66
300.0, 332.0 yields -0.4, 59.37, 59.78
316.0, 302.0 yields -0.8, 57.34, 58.13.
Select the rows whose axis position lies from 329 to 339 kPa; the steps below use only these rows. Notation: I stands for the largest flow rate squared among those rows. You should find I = 3851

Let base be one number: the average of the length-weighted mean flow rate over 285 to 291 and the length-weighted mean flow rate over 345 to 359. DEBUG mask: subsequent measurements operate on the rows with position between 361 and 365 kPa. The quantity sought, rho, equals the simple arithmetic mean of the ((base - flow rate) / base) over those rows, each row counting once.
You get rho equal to -0.016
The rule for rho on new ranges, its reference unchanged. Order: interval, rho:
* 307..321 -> -0.001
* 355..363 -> 0.018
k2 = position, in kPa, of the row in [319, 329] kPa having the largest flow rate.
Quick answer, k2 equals 326.0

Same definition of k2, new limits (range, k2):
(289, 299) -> 296.0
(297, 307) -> 300.0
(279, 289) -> 280.0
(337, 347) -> 340.0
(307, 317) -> 308.0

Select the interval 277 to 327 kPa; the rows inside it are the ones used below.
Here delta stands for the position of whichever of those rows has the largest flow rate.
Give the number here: 280.0 kPa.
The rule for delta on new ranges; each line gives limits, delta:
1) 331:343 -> 334.0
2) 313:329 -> 318.0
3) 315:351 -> 334.0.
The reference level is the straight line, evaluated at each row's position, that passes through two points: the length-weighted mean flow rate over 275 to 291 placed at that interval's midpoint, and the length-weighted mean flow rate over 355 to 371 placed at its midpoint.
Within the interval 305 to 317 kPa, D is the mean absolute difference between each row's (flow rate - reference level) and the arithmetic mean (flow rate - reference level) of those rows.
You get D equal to 0.6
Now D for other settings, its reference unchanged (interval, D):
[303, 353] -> 1.5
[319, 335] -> 1.6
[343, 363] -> 1.0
